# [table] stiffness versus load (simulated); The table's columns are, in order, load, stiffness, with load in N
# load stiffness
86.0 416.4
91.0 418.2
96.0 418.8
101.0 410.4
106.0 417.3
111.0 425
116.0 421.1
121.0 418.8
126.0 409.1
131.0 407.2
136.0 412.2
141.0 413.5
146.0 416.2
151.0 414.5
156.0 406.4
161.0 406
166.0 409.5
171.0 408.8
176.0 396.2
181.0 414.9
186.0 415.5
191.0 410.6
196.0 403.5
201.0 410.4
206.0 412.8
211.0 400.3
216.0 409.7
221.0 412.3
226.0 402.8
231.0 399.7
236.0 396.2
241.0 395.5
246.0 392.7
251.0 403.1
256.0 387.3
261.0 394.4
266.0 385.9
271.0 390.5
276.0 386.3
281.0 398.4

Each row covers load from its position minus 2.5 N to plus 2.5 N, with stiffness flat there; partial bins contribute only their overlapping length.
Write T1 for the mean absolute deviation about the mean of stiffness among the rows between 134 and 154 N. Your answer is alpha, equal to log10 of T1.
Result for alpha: 0.10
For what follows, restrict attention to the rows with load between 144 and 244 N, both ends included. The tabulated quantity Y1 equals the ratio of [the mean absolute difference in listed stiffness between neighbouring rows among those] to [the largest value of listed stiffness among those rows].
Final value 0.014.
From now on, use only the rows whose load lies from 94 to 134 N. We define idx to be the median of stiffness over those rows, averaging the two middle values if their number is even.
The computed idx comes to 418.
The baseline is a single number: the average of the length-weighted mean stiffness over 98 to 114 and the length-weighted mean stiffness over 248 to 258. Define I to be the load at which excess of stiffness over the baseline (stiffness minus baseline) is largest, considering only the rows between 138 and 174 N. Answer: 146.0 N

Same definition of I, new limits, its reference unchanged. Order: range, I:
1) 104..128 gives 111.0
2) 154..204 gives 186.0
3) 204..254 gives 206.0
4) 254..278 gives 261.0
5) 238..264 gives 251.0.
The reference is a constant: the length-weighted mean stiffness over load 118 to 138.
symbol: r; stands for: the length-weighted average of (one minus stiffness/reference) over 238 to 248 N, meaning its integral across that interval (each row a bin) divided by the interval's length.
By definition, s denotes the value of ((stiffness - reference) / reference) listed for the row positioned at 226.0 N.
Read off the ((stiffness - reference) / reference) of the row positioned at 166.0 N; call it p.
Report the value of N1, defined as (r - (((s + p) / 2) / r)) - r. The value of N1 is 0.3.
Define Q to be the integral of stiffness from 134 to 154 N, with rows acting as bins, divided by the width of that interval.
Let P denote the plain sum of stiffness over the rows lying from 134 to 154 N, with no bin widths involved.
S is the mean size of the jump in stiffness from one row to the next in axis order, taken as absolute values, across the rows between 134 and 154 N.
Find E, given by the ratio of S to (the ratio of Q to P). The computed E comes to 8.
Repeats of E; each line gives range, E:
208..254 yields 47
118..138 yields 22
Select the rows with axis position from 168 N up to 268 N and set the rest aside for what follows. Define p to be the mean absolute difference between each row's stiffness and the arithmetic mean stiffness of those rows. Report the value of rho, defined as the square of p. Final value 57.0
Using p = 7.5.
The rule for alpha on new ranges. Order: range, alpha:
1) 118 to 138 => 0.57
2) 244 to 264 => 0.64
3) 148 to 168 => 0.46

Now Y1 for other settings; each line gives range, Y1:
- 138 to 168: 0.008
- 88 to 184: 0.013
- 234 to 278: 0.017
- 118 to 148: 0.010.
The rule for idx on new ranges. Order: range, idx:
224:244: 398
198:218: 410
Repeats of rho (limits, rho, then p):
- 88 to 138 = 23.7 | 4.9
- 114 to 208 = 18.9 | 4.4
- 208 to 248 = 28.5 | 5.3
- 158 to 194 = 19.3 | 4.4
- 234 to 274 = 16.8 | 4.1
